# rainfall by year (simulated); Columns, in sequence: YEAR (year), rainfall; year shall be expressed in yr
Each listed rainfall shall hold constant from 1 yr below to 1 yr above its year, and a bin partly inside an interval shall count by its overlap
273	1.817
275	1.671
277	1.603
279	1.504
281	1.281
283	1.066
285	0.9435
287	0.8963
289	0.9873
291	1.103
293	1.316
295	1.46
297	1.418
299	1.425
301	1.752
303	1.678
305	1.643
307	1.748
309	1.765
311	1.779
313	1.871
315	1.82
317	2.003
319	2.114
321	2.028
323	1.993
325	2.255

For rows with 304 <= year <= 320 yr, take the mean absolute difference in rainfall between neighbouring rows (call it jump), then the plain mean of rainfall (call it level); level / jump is 22.5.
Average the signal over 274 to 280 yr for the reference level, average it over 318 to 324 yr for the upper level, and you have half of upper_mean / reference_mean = 0.64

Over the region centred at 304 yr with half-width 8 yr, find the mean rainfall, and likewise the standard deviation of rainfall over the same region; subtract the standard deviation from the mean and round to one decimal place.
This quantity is 1.5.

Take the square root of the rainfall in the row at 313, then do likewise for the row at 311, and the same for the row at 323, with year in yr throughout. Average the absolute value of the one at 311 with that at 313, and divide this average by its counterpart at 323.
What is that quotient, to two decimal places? 0.96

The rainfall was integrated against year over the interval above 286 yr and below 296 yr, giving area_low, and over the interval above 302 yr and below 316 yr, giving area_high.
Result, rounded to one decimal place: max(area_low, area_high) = 24.6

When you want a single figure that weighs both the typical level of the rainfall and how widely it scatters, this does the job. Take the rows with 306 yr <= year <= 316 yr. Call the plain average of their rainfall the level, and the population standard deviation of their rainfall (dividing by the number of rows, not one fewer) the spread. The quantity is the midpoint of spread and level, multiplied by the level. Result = 1.7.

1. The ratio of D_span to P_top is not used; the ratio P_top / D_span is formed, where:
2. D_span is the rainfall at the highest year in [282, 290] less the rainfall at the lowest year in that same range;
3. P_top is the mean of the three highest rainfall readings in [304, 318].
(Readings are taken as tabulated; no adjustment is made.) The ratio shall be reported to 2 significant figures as -24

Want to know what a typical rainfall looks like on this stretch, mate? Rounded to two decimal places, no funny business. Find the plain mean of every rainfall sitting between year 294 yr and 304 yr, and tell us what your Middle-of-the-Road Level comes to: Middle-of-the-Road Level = 1.55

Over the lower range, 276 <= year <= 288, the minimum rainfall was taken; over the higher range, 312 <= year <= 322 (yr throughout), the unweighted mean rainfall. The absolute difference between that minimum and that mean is 1.1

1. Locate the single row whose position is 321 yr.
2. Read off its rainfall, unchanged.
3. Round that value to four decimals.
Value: 2.0280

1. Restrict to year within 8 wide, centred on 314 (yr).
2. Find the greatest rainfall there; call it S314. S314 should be 2.003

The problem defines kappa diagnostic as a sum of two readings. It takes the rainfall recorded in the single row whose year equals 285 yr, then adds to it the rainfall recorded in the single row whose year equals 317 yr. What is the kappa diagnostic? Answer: 2.95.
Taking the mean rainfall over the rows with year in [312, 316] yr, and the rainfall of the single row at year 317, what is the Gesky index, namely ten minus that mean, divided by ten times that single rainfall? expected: 0.41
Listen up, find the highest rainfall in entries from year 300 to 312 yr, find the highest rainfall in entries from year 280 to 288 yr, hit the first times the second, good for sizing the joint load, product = 2.3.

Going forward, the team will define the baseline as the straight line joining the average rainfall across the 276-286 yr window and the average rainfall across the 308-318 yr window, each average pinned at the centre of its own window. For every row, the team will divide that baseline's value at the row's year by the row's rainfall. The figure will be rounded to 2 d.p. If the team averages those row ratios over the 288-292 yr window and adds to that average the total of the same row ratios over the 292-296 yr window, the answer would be 3.56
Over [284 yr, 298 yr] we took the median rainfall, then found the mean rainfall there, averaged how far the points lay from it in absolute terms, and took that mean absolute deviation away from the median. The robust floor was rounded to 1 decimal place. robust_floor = 0.9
